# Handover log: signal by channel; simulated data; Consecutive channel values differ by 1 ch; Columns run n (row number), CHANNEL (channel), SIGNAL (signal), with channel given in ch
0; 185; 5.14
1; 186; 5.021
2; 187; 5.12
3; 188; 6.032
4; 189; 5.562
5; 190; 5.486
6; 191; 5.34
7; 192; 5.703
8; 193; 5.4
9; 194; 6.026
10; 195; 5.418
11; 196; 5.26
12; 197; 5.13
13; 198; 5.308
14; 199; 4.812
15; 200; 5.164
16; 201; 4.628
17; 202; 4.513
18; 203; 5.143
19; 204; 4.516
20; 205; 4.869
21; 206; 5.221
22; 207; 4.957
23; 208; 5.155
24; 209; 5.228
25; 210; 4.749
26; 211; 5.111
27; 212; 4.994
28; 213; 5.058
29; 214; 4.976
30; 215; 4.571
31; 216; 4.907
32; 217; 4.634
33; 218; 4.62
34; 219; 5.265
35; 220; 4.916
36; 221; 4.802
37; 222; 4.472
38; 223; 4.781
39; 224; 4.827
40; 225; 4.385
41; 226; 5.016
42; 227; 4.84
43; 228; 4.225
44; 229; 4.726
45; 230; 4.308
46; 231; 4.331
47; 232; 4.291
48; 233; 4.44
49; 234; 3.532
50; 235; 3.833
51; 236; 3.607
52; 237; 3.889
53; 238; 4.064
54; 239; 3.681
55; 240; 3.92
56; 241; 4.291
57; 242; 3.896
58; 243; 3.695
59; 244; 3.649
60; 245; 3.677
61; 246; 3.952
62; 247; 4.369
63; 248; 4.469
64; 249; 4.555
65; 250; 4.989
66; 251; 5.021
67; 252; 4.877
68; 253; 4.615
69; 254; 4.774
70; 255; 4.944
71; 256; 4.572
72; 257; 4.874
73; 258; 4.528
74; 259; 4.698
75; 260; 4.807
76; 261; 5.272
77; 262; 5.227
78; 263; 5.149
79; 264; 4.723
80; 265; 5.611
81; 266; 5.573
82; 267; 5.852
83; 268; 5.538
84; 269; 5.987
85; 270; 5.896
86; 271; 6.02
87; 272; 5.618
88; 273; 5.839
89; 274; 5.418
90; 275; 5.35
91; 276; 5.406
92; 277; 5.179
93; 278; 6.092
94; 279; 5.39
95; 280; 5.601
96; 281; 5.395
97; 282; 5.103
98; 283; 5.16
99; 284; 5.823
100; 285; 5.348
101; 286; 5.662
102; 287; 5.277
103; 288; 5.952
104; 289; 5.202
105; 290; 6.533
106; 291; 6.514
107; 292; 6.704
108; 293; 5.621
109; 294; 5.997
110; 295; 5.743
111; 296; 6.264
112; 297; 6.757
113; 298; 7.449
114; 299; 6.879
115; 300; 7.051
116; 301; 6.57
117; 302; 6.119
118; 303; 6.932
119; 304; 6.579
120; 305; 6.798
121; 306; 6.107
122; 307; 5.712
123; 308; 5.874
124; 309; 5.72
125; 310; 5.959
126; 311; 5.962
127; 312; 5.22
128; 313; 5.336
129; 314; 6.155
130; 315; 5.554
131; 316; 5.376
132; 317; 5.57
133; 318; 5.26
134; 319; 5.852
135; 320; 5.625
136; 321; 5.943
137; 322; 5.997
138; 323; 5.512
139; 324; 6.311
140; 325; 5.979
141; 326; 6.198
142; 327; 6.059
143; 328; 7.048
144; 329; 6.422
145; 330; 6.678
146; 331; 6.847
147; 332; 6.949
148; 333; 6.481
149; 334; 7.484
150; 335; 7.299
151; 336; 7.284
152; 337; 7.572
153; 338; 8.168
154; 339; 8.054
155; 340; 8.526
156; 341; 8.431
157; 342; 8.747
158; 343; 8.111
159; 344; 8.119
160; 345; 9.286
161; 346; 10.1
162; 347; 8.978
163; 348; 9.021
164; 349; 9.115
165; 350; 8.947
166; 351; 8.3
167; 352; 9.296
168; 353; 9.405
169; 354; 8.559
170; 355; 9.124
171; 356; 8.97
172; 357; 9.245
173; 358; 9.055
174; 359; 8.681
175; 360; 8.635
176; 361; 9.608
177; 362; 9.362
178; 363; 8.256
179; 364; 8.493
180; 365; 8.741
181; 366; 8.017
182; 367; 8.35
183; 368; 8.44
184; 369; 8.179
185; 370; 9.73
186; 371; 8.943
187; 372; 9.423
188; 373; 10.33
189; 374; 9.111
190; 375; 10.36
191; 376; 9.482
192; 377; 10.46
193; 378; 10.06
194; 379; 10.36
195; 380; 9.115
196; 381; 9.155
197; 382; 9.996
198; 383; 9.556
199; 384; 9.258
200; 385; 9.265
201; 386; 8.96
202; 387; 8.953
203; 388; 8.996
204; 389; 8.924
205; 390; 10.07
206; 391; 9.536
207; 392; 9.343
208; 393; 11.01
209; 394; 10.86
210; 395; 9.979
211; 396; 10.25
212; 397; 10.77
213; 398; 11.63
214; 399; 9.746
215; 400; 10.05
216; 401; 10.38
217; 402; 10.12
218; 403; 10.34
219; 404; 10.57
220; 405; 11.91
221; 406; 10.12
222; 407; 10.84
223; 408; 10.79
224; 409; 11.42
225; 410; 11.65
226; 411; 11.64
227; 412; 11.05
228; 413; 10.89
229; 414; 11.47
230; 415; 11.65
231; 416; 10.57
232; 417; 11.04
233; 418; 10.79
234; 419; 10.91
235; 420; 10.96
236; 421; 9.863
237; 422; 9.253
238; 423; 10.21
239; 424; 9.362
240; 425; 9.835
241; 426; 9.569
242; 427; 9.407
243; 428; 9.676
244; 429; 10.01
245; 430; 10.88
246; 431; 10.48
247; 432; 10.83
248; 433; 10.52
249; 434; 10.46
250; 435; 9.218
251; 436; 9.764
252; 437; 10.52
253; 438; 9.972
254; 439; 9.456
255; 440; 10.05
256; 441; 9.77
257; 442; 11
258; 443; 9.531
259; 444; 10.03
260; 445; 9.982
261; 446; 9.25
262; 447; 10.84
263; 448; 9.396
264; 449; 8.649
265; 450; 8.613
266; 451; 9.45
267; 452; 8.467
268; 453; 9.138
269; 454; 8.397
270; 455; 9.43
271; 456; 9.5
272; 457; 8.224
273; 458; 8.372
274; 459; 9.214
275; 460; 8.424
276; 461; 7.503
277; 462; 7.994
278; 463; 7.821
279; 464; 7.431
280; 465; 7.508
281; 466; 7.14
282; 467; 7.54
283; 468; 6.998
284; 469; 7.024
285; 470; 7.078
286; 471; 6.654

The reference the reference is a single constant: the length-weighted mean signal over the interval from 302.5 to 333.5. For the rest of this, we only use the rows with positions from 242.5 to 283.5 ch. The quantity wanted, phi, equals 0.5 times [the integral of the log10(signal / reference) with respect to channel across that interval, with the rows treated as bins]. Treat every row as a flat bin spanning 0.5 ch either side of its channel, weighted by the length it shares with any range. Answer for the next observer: -1.7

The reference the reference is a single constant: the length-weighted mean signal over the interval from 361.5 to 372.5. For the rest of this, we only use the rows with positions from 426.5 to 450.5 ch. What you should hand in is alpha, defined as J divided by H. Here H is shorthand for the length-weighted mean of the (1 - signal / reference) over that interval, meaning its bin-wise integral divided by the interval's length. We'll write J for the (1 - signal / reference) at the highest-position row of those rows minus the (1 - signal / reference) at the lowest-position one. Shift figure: -0.7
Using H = -0.1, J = 0.09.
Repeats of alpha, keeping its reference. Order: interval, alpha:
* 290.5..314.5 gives 0.1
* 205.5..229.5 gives 0.1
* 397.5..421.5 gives -0.8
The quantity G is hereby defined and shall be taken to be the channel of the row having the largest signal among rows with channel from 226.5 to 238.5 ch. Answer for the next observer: 227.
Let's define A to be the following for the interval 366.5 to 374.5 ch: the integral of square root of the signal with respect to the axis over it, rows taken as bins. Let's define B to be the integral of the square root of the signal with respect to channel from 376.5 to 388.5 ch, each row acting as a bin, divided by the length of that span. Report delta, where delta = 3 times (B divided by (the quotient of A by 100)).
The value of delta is 38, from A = 24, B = 3.08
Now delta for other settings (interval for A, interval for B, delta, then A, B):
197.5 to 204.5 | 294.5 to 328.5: 48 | 15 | 2.47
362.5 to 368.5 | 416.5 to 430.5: 55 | 17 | 3.18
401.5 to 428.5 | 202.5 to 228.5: 8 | 88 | 2.20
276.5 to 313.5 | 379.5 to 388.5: 10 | 90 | 3.04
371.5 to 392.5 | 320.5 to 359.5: 13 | 65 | 2.79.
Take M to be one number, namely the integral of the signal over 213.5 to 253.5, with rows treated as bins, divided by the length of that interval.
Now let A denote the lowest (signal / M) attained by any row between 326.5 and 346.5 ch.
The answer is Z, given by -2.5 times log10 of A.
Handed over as -0.3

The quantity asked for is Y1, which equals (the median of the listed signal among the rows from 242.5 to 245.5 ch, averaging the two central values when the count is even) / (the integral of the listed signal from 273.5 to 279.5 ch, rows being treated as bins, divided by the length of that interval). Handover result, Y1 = 0.67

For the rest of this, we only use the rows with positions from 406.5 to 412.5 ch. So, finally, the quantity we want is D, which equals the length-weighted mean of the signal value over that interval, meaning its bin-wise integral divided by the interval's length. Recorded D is 11.2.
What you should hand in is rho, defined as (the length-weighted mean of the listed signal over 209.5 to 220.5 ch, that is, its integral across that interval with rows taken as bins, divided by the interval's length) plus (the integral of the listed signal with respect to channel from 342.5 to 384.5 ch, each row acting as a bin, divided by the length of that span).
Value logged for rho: 14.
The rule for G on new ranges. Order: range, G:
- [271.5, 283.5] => 278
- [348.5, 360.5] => 353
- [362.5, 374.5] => 373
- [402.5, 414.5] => 405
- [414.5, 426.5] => 415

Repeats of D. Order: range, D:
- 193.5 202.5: 5.1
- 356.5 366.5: 8.8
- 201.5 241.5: 4.6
